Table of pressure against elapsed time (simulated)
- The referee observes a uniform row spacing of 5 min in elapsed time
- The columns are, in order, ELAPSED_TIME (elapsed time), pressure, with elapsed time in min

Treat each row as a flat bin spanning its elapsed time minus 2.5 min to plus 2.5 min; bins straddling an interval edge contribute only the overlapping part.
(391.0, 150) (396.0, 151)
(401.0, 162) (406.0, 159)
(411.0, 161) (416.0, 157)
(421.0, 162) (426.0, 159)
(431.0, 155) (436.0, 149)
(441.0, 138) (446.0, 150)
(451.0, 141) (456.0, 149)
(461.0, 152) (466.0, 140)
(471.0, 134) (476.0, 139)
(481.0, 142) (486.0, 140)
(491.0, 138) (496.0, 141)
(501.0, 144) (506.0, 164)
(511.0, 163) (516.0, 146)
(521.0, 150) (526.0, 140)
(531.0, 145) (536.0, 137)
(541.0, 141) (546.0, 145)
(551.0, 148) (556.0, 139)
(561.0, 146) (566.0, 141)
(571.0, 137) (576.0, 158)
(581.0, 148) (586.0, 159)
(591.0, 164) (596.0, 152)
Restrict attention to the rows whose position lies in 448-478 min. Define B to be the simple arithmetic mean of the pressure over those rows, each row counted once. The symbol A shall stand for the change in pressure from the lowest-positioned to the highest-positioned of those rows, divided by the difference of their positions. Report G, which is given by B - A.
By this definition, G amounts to 143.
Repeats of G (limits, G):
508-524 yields 154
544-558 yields 145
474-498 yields 140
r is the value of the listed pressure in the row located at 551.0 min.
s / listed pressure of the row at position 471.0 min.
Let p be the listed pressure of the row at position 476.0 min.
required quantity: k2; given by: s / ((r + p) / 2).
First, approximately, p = 139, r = 148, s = 134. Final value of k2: 0.93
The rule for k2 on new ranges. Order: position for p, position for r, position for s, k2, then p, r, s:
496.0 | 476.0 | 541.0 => 1.01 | 141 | 139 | 141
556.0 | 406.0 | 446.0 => 1.01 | 139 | 159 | 150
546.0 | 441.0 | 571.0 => 0.97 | 145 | 138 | 137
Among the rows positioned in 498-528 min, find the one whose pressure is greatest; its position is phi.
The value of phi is 506.0 min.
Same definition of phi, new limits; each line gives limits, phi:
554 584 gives 576.0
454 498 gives 461.0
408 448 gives 421.0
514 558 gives 521.0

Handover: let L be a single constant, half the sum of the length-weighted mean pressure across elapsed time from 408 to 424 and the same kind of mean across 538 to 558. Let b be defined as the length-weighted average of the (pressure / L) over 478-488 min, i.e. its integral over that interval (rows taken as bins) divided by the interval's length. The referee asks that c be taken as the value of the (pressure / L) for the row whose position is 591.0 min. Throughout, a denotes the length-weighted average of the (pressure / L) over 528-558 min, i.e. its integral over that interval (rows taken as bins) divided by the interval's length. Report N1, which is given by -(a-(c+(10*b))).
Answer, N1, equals 9.4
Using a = 0.94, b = 0.93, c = 1.08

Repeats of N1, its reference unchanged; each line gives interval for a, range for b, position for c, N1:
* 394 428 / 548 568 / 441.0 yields 9.3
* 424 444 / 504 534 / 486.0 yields 9.9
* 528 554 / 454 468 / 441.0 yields 9.7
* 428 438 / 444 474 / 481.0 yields 9.4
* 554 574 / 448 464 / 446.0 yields 9.8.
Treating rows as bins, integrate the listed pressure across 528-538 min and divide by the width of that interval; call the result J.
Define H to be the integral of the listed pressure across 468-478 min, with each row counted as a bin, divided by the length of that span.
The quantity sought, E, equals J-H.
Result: 5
